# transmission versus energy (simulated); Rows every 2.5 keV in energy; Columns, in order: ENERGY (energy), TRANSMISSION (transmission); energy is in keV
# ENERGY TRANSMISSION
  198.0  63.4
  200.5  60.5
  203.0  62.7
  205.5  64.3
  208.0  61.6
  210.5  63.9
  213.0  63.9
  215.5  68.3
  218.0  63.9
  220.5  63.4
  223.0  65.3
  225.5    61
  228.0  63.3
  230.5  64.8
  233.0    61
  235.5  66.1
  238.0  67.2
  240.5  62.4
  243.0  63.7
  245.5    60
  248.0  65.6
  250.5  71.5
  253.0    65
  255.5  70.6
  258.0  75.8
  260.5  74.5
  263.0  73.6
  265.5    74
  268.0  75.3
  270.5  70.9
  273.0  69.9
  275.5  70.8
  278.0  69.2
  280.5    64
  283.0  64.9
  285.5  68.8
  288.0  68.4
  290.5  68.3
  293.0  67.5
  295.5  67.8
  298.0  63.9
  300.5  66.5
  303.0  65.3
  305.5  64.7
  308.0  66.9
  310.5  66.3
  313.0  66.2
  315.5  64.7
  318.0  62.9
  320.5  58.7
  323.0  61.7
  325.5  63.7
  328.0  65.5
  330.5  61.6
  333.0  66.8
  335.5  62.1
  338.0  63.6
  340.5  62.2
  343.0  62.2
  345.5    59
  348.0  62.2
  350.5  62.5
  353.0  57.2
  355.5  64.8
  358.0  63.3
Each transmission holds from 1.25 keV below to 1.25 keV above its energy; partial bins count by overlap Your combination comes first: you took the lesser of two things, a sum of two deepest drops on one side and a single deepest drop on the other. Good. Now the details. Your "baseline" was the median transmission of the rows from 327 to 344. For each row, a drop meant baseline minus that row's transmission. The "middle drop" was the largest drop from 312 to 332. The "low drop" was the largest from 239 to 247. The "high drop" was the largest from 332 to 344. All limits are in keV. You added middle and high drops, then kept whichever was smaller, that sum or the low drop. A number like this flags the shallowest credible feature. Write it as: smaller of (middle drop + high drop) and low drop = 2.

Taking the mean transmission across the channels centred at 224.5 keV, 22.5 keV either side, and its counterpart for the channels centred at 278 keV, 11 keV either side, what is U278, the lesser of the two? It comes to 63.7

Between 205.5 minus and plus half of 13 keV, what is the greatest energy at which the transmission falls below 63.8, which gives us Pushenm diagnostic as 208.0 keV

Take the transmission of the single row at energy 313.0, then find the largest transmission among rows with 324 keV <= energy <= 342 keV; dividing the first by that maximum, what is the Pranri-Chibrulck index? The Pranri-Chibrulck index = 0.99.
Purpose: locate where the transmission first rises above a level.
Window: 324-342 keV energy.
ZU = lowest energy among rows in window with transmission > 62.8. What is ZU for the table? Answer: 325.5 keV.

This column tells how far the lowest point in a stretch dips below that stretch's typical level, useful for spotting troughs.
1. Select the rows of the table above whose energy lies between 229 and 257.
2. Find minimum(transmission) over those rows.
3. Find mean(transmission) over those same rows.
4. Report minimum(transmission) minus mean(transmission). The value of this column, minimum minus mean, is -5.3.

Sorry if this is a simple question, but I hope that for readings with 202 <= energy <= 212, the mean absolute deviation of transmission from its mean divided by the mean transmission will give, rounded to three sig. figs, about 0.0154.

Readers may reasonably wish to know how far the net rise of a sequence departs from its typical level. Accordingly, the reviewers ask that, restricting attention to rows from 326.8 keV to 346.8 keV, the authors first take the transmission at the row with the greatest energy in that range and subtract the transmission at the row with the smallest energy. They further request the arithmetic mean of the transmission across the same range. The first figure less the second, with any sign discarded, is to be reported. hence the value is 69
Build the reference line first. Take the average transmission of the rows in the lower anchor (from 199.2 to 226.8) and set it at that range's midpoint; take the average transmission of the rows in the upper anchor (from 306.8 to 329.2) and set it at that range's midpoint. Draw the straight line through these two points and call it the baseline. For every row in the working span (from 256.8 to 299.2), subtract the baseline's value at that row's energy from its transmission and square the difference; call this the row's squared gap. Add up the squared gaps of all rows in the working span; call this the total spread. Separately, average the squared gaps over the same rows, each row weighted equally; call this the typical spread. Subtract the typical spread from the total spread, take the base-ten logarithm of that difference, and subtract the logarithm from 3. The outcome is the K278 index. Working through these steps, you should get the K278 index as 0.10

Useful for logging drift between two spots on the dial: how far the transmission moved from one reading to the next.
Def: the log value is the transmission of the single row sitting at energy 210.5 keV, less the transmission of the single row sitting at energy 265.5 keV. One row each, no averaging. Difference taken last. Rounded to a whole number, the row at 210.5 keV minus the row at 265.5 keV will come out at -10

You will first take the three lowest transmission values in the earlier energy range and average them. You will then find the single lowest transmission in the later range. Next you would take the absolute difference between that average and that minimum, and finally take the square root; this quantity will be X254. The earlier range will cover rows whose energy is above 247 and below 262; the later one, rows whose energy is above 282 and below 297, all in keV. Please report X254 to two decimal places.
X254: 1.47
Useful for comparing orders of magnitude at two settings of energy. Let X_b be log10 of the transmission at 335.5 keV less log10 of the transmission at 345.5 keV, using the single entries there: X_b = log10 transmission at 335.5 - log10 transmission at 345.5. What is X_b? 0.02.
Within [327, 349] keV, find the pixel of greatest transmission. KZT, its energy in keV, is 333.0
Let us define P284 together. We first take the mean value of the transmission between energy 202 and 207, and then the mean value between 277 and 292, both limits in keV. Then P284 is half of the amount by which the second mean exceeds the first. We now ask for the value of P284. 1.9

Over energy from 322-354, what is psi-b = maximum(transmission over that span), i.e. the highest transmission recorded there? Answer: 66.8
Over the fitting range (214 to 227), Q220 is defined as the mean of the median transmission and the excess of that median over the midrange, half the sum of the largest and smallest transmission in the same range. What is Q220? 31.6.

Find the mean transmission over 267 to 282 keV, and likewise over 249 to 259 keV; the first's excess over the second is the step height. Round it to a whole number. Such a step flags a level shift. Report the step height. -1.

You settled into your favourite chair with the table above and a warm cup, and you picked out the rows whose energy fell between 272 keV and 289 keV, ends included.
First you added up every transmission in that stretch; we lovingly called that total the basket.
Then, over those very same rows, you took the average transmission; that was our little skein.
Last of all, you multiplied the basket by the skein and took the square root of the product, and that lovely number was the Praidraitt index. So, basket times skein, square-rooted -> 180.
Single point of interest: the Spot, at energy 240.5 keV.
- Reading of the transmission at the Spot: 62.4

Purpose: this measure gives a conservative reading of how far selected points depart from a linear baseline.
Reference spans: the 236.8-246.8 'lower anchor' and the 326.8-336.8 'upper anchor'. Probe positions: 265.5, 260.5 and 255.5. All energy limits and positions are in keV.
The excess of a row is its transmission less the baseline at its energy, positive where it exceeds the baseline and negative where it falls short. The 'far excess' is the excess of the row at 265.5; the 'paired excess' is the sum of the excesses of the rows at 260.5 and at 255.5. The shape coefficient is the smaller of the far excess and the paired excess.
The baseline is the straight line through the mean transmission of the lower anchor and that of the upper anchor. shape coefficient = 10.5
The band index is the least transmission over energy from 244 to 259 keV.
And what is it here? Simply 60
